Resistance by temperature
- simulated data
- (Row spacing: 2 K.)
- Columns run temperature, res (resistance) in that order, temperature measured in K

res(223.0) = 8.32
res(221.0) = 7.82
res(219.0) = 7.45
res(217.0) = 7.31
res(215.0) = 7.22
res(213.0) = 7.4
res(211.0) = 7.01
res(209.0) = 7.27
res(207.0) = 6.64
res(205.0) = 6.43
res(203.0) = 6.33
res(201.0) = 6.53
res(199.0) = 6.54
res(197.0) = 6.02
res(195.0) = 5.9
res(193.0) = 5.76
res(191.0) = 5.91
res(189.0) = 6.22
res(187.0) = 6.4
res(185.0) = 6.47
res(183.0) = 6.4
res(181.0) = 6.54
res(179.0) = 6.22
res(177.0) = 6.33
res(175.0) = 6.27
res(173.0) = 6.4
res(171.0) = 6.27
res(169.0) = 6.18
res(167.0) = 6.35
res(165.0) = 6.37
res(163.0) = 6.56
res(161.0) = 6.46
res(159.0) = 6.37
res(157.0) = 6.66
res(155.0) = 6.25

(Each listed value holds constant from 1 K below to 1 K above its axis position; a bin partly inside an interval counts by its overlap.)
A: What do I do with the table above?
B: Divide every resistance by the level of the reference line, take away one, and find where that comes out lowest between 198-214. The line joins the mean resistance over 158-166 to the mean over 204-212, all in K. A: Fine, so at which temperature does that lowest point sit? 203.0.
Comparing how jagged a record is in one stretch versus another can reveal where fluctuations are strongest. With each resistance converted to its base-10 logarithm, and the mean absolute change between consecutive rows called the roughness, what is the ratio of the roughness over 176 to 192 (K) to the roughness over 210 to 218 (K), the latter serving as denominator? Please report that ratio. 0.90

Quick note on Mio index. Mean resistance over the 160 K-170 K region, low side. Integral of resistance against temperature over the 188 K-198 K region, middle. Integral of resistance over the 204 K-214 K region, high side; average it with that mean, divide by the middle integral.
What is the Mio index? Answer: 0.64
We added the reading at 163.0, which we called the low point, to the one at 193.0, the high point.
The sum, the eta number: 12.3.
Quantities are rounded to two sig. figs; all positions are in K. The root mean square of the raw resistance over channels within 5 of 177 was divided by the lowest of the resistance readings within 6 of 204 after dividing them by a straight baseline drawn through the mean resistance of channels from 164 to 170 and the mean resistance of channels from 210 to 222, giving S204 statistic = 7.1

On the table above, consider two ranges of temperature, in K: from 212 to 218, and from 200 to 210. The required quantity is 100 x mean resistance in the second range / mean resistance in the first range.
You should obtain 91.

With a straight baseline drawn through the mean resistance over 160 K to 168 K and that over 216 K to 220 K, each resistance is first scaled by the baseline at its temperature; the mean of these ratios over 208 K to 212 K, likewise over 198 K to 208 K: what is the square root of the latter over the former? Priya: 0.96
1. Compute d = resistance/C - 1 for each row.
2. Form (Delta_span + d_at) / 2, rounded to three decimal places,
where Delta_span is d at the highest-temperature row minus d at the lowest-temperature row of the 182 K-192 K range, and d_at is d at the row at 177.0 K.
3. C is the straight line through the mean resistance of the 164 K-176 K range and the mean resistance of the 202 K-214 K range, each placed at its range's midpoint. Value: -0.052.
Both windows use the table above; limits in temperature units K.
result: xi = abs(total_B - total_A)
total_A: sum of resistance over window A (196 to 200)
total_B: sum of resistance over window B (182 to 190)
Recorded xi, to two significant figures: 13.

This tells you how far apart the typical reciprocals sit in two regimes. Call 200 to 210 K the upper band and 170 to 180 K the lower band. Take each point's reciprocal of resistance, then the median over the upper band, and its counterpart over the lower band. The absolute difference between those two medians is 0.006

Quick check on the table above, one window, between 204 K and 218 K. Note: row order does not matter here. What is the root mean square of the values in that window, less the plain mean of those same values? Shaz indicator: 0.0083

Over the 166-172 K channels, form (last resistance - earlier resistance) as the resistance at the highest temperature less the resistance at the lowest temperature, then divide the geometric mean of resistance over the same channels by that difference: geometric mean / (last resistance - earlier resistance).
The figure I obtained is -78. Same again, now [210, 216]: 34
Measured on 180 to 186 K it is -92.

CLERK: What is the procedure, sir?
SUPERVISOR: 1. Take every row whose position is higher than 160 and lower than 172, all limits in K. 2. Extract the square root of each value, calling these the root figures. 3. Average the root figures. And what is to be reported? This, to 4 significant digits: 2.523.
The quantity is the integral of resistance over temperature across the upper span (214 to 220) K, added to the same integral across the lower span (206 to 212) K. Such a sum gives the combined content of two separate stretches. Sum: 85.8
